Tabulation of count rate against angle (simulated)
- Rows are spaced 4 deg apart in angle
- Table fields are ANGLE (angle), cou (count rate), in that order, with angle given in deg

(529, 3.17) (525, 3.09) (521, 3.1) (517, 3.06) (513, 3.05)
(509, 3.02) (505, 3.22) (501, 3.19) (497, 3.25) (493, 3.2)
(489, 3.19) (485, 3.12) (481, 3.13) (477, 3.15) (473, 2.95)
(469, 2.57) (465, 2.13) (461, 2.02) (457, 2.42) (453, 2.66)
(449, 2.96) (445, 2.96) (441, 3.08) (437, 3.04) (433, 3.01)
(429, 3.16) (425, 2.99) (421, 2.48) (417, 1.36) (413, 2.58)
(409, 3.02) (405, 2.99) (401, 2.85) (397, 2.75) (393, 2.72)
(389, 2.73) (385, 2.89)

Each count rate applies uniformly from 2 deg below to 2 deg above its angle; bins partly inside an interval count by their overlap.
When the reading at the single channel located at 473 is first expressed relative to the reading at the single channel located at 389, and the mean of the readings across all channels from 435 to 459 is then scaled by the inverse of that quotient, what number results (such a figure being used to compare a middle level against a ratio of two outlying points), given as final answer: 2.64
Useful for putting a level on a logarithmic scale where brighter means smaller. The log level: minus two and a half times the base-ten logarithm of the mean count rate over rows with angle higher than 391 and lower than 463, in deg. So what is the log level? -1.09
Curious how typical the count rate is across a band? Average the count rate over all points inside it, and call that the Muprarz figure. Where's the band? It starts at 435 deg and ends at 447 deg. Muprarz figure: 3.03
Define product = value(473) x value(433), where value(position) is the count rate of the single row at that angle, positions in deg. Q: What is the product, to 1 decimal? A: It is 8.9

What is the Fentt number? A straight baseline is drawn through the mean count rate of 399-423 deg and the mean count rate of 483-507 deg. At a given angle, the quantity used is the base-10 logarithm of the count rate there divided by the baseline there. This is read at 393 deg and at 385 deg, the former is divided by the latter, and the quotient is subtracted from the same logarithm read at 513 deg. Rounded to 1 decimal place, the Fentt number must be -0.6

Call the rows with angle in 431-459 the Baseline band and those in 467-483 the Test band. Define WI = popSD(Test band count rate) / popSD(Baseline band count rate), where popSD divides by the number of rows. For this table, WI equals 1.0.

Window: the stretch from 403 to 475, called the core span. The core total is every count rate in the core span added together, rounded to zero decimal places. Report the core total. 48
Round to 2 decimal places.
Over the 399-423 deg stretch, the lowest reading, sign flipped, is -1.36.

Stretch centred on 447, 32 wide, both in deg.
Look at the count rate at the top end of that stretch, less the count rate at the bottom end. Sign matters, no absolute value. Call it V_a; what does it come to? -1.0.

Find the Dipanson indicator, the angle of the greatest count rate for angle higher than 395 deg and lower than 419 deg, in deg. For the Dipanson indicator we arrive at 409 deg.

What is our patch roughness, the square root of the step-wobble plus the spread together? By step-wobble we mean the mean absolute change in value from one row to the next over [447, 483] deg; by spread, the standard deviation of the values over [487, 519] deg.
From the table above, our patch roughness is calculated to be 0.59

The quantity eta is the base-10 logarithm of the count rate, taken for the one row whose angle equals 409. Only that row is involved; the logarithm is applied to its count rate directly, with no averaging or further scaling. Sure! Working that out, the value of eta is 0.480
